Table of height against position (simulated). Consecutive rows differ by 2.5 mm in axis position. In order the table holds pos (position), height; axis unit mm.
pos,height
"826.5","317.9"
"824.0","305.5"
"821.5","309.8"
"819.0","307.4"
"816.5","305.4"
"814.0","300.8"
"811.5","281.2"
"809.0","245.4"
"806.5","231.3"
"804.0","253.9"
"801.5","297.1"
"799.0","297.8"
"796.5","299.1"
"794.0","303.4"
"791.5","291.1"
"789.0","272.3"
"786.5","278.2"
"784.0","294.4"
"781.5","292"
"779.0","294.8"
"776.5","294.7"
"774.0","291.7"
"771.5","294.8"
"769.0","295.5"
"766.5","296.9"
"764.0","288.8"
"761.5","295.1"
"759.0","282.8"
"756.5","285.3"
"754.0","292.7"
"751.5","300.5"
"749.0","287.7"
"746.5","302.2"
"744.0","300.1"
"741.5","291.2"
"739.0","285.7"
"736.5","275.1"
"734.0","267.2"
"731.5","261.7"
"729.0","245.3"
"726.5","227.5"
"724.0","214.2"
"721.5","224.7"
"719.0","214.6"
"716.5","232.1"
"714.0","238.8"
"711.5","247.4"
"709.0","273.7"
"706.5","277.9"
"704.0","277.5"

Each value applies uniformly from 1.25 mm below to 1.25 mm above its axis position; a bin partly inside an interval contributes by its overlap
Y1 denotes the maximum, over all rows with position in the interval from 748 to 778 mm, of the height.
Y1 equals 300.5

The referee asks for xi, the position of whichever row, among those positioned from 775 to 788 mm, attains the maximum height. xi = 779.0 mm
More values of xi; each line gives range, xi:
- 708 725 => 709.0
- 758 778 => 766.5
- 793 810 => 794.0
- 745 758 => 746.5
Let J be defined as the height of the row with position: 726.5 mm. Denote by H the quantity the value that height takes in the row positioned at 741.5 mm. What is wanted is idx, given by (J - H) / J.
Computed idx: -0.28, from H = 291.2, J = 227.5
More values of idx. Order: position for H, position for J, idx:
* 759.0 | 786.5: -0.02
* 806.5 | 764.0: 0.20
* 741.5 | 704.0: -0.05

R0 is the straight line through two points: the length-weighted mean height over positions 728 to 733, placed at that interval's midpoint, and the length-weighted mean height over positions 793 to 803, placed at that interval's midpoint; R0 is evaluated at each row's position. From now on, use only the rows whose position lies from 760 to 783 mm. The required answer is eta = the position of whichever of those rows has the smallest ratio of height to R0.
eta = 781.5 mm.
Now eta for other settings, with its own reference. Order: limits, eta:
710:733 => 724.0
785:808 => 806.5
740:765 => 759.0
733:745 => 734.0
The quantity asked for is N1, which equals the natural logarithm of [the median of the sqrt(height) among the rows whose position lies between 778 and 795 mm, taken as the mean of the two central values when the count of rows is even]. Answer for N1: 2.84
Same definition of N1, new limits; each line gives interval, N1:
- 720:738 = 2.75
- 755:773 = 2.84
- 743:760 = 2.84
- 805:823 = 2.85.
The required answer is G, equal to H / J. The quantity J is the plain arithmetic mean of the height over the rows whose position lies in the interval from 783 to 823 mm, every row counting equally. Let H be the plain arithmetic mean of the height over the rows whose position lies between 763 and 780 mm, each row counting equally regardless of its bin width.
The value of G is 1.03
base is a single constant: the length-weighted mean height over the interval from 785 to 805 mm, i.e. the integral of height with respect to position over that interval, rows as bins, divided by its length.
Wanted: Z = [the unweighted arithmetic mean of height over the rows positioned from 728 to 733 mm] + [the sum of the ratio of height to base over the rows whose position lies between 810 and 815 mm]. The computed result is 256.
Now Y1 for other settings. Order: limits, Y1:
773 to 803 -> 303.4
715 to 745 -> 300.1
